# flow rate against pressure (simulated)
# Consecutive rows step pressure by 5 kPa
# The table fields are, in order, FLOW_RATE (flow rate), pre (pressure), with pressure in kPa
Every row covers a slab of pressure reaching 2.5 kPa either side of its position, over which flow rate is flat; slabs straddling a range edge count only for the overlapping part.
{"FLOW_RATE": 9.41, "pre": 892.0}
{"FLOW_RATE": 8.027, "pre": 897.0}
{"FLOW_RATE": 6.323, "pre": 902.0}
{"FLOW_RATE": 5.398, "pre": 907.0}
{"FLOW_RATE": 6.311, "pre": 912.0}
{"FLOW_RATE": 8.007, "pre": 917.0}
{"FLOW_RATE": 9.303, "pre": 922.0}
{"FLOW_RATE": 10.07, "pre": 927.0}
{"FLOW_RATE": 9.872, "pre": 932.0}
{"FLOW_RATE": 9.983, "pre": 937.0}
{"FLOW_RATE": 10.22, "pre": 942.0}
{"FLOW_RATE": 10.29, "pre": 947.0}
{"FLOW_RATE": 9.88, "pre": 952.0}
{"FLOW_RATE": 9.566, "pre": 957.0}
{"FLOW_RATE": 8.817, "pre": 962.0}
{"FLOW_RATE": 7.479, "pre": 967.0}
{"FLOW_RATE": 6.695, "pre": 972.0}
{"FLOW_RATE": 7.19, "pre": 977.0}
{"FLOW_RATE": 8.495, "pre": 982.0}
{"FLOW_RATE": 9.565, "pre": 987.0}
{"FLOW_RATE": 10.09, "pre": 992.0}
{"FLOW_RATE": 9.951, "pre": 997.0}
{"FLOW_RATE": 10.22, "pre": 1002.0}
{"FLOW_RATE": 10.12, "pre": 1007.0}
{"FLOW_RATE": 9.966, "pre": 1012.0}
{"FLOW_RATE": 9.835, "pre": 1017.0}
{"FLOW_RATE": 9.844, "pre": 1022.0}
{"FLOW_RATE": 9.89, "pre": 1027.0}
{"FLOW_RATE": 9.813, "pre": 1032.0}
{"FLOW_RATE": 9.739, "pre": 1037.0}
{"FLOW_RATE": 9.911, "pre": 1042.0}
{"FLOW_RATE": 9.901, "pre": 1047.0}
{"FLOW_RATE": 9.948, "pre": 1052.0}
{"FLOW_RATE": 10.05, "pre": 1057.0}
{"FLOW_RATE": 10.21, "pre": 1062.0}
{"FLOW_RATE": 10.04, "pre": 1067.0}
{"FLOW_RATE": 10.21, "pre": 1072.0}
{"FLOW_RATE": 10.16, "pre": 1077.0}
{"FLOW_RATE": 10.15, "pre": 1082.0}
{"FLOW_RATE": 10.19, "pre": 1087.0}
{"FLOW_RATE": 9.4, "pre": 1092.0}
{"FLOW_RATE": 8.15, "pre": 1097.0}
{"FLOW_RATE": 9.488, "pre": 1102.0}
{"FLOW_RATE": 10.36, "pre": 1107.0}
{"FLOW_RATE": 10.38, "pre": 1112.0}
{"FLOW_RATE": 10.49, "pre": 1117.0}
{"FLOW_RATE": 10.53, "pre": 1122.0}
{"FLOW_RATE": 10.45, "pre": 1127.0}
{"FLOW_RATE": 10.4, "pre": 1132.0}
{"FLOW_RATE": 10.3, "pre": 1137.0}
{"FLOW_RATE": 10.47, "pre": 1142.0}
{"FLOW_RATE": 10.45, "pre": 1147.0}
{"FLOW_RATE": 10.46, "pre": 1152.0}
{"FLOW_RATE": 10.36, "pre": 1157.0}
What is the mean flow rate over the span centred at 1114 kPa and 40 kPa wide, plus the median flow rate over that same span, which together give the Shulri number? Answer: 20.4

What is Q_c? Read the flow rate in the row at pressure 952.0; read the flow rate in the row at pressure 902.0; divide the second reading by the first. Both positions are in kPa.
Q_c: 0.64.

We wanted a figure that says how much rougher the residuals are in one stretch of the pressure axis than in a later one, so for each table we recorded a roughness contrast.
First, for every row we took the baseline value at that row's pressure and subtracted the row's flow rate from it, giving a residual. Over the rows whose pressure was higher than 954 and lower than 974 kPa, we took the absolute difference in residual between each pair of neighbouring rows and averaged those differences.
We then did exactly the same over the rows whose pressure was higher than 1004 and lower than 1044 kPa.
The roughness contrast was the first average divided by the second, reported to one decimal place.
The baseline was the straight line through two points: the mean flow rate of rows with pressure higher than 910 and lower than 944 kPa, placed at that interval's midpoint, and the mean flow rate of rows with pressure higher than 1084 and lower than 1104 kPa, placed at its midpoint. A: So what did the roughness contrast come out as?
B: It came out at 10.1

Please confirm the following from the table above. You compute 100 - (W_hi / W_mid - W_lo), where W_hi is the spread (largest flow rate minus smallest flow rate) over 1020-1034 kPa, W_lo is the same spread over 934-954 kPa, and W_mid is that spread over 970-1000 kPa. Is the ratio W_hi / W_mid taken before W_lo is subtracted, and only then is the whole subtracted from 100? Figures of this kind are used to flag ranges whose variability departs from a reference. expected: 100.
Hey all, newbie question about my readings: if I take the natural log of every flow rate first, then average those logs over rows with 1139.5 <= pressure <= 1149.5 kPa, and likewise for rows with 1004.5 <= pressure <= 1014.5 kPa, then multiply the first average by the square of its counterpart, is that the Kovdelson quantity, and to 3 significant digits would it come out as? 12.5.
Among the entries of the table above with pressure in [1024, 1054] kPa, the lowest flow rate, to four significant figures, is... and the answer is 9.739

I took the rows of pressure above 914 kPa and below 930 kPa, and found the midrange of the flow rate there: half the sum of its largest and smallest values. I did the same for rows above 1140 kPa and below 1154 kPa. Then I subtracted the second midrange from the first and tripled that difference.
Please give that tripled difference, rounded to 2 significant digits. -4.3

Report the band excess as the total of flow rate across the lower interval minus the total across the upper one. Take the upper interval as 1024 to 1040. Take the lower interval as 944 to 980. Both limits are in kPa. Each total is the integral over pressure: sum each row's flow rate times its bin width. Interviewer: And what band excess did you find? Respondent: 152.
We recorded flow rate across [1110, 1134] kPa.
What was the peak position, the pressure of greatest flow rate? 1122.0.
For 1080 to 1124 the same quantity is 1122.0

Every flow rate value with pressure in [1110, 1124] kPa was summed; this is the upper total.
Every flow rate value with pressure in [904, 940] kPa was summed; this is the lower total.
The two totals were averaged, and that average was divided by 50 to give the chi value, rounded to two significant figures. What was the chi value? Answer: 0.90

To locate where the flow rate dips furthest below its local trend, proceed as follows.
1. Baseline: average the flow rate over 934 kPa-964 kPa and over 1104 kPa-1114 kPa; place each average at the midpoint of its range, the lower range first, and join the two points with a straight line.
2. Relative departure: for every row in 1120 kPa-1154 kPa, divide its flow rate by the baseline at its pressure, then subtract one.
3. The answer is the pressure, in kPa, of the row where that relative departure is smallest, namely 1137.0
